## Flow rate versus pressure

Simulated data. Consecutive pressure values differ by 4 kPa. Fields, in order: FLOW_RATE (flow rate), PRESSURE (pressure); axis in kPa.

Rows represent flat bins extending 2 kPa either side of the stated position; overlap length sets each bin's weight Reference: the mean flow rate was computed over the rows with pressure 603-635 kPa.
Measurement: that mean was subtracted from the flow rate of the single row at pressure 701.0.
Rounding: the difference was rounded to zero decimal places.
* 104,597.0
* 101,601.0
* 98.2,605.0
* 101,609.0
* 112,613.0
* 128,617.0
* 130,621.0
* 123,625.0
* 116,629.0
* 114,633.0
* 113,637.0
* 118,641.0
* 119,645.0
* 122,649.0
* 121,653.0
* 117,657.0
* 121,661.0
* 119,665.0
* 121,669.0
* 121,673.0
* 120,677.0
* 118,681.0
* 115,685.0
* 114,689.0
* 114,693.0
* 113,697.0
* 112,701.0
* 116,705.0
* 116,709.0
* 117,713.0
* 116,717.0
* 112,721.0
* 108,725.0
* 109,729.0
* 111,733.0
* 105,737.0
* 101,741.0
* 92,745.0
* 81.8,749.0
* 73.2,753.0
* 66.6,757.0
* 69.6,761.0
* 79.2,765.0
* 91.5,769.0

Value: -3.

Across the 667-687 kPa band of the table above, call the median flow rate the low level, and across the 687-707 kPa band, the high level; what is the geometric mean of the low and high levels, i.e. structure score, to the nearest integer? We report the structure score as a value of 117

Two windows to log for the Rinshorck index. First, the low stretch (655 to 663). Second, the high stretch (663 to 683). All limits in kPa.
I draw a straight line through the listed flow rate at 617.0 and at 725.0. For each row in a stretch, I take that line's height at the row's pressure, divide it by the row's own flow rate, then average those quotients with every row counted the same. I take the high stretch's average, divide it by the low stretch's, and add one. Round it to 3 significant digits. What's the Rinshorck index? 1.97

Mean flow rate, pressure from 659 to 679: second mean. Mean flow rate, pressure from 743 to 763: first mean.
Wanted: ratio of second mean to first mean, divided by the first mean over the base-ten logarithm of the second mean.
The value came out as 0.043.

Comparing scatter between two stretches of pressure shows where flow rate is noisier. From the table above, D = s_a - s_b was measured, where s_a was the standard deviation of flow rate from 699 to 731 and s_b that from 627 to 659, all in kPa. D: 0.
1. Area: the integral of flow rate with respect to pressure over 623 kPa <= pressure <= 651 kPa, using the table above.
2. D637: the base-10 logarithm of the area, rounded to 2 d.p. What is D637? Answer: 3.52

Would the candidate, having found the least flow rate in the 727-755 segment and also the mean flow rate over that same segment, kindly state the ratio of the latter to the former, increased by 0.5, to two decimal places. 1.81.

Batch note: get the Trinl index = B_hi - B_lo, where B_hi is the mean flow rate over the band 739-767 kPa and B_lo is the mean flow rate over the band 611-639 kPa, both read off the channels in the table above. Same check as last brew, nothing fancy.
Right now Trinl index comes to -39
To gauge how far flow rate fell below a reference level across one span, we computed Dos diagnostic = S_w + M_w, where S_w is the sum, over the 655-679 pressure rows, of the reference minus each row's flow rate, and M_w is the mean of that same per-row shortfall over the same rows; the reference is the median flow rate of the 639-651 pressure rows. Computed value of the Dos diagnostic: -6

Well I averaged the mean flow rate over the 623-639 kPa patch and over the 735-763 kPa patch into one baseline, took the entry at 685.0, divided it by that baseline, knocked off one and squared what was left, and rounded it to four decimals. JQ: 0.0214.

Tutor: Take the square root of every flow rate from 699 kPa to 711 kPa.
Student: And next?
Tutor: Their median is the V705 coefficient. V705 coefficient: 10.8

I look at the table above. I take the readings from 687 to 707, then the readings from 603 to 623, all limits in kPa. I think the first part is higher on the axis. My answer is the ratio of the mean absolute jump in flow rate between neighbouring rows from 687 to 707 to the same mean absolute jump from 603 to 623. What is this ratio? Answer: 0.2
